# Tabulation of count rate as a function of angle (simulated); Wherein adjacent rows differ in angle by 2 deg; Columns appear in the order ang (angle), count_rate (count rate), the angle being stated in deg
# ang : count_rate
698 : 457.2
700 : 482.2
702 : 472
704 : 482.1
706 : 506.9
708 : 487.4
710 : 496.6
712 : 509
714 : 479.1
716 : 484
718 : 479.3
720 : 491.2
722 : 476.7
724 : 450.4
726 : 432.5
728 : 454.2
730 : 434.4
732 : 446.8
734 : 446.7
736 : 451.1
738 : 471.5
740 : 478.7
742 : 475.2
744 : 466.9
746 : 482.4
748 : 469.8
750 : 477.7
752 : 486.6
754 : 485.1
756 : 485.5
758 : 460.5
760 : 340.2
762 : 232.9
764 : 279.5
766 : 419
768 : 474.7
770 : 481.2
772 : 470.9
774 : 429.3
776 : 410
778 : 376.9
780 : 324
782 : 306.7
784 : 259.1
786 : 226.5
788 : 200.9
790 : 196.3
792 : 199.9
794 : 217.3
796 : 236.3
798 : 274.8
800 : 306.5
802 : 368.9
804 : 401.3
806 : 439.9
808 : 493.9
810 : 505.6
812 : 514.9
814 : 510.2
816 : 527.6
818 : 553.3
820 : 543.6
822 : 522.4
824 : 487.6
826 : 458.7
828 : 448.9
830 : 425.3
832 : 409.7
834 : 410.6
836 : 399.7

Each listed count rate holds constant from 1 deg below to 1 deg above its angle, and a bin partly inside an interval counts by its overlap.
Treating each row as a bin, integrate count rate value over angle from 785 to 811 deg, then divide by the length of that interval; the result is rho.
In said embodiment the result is 313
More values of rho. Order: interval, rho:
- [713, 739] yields 461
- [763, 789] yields 358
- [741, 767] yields 428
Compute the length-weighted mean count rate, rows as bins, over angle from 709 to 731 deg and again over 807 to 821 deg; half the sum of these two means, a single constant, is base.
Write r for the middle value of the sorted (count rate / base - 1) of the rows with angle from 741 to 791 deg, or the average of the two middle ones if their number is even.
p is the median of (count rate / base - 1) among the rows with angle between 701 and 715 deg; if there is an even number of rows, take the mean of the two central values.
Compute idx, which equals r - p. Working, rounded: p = -0.018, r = -0.14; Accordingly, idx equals -0.117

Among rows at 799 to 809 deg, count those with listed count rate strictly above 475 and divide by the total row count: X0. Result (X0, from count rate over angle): 0.2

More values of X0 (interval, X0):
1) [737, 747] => 0.6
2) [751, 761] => 0.6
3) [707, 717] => 1.0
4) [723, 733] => 0.0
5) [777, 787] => 0.0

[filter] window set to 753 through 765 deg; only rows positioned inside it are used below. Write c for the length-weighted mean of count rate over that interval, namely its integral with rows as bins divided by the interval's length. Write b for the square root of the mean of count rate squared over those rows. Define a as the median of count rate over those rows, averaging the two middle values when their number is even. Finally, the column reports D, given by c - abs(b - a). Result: 374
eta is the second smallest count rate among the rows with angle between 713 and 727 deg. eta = 450.4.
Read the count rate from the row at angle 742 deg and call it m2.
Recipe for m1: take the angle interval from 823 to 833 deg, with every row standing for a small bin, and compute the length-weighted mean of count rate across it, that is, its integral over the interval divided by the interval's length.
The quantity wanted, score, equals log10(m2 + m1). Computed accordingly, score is 2.96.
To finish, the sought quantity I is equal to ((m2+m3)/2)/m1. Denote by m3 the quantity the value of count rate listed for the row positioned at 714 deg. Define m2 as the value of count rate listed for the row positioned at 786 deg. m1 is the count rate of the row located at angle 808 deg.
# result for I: 0.71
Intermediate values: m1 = 493.9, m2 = 226.5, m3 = 479.1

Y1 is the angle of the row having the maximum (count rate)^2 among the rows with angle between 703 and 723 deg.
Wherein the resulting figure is 712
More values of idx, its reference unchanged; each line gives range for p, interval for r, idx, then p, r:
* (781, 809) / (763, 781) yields 0.306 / -0.462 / -0.16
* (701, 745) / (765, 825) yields -0.124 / -0.041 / -0.17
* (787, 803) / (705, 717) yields 0.534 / -0.543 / -0.01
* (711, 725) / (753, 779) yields -0.101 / -0.035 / -0.14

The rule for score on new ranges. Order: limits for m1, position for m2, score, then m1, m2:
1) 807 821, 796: 2.88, 521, 236.3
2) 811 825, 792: 2.86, 523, 199.9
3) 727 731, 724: 2.95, 444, 450.4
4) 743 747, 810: 2.99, 475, 505.6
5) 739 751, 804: 2.94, 475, 401.3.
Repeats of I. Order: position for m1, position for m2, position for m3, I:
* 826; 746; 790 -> 0.74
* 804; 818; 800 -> 1.07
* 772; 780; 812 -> 0.89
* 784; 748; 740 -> 1.83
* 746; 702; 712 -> 1.02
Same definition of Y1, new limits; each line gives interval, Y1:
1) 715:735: 720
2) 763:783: 770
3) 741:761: 752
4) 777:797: 778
